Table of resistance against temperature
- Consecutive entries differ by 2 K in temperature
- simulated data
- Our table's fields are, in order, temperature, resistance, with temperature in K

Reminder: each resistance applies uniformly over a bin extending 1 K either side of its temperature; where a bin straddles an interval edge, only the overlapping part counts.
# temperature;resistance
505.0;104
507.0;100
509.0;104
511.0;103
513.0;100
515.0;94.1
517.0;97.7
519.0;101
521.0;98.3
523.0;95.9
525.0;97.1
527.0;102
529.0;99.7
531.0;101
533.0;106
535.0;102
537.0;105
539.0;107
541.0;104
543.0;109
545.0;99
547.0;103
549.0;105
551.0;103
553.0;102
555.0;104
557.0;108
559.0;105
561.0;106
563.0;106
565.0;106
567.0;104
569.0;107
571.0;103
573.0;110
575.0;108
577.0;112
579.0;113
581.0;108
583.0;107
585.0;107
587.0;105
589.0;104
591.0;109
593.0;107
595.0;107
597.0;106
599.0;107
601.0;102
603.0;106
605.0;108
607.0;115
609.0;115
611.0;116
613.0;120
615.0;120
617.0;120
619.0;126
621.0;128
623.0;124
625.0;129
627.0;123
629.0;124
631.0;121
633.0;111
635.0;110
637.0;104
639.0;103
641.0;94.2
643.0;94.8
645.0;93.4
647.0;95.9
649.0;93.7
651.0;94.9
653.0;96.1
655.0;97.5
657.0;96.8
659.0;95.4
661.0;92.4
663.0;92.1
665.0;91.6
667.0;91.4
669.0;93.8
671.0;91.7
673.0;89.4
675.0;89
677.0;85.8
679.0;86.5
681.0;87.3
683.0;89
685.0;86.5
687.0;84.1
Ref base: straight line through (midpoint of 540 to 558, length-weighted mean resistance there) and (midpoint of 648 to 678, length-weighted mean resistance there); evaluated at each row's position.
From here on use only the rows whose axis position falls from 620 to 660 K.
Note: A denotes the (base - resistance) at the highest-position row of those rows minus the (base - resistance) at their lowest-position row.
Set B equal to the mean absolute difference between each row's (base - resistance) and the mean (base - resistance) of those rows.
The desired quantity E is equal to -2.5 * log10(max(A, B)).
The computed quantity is -3.6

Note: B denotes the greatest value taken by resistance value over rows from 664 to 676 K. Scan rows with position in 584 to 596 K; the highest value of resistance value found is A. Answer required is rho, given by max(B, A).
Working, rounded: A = 109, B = 93.8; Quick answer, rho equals 109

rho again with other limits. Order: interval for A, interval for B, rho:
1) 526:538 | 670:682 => 106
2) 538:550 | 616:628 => 129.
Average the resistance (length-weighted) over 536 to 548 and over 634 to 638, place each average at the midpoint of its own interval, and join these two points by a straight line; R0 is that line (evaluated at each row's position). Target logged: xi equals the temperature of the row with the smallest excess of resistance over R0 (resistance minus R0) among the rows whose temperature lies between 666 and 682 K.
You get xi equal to 677.0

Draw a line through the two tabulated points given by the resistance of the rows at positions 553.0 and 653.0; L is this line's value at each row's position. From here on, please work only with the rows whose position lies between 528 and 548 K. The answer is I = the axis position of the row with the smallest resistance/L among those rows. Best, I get 529.0 K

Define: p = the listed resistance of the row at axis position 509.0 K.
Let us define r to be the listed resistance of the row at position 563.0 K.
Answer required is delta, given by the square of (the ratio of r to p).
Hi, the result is 1.04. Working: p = 104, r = 106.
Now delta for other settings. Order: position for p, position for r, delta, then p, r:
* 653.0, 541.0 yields 1.17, 96.1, 104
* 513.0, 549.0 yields 1.10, 100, 105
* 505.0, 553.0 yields 0.96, 104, 102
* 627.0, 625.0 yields 1.10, 123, 129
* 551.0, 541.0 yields 1.02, 103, 104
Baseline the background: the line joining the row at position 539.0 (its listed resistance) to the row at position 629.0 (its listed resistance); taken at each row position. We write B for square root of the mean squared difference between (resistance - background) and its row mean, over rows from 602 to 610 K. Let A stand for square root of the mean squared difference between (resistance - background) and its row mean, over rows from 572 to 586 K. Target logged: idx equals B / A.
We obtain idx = 1.4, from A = 2.7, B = 3.7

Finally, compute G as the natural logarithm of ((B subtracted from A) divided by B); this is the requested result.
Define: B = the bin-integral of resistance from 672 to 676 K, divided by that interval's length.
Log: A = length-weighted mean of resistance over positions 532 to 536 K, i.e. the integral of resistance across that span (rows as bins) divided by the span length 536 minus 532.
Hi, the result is -1.8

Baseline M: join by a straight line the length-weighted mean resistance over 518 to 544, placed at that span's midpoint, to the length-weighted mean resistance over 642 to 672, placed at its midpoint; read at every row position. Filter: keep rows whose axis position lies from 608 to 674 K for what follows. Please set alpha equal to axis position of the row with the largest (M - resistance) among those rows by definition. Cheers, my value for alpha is 673.0 K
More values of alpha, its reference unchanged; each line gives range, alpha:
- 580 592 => 589.0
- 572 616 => 601.0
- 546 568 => 553.0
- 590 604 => 601.0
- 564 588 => 571.0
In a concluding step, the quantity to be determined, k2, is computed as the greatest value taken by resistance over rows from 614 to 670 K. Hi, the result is 129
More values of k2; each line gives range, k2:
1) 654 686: 97.5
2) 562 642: 129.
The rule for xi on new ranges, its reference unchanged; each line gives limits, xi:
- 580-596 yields 589.0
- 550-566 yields 553.0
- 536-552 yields 545.0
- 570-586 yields 571.0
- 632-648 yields 645.0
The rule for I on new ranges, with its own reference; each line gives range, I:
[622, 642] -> 641.0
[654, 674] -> 673.0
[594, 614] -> 601.0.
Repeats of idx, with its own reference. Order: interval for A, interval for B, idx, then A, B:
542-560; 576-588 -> 1.2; 2.9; 3.5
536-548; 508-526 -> 1.1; 3.5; 3.8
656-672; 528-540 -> 0.9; 2.5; 2.2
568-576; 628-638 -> 3.3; 2.4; 7.9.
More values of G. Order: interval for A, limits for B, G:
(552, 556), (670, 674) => -2.0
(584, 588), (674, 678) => -1.5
